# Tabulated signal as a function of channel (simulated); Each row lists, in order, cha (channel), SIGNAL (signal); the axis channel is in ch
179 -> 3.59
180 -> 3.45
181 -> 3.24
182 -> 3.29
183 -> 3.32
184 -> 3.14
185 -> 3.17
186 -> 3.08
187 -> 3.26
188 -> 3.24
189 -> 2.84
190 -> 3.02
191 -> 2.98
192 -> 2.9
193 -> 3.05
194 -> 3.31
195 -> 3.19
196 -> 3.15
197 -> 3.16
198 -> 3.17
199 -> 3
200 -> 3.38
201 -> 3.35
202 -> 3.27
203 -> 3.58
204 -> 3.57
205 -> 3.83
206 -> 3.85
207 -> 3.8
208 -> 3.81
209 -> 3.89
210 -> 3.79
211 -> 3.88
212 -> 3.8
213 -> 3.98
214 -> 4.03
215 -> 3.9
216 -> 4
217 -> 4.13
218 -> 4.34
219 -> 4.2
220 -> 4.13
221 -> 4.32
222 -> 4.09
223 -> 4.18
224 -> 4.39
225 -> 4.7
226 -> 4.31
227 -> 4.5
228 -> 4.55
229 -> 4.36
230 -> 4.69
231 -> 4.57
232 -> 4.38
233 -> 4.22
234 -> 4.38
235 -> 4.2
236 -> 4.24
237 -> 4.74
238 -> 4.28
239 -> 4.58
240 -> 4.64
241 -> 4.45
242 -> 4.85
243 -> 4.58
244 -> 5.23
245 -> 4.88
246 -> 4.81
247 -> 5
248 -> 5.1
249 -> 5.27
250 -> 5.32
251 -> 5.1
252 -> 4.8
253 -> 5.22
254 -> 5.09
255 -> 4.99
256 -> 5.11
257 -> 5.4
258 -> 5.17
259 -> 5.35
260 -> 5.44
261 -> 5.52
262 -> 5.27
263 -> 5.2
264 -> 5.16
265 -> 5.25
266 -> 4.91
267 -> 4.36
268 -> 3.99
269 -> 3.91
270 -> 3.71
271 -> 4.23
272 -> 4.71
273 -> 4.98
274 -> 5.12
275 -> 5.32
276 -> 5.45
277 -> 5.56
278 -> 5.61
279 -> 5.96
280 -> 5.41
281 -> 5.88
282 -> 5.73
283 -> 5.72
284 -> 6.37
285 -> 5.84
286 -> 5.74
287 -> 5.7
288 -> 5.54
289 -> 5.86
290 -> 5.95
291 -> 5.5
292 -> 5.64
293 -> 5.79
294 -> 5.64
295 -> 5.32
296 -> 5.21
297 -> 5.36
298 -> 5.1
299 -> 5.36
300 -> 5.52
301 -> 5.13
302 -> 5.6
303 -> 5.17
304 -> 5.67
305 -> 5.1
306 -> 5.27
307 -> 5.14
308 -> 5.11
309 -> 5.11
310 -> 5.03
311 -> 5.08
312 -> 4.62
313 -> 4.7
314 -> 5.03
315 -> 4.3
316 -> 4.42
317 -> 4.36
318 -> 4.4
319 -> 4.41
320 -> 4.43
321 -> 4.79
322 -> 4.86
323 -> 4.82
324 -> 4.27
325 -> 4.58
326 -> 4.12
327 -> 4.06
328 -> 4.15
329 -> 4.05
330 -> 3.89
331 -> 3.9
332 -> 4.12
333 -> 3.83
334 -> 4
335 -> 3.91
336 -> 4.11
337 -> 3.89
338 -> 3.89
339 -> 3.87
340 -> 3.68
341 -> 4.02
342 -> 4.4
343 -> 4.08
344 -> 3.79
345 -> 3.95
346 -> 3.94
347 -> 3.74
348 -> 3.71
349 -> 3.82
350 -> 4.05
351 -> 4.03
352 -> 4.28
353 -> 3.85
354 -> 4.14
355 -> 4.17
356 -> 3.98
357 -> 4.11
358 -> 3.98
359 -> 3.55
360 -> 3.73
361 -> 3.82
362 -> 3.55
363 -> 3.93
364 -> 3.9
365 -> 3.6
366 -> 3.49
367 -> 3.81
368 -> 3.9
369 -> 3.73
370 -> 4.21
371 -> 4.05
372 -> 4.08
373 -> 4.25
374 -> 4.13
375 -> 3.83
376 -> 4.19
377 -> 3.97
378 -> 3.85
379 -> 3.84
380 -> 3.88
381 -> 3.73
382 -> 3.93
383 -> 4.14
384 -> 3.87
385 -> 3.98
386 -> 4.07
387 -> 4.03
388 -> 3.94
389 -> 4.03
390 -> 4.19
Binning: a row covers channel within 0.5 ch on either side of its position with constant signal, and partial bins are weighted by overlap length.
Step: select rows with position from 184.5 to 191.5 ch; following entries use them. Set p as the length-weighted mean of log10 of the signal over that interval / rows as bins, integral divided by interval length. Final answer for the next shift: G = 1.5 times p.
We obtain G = 0.7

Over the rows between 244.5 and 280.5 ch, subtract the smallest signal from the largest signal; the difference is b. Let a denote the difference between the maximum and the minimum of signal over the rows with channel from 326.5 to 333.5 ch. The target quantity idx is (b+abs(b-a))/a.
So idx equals 13.1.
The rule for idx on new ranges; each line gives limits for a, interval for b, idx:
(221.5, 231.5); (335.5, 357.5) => 1.4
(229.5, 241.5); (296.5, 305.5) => 1.1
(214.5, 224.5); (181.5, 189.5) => 1.0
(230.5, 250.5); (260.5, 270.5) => 2.2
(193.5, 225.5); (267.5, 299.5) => 2.1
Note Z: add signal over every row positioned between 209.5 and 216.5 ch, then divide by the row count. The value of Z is 3.91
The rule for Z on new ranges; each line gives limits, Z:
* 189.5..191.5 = 3.00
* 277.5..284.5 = 5.81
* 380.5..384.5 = 3.92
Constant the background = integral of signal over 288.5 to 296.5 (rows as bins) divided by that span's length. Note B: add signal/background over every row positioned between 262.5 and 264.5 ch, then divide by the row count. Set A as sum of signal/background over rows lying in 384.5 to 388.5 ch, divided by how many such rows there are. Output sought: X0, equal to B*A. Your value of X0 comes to 0.66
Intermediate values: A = 0.71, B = 0.923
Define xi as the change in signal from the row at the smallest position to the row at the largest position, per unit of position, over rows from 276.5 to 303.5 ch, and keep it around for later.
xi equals -0.015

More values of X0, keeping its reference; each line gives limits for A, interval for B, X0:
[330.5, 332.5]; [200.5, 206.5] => 0.45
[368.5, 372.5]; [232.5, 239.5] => 0.56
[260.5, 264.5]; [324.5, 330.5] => 0.69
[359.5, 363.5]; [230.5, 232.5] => 0.53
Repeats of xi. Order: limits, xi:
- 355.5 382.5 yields -0.002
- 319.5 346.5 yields -0.019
